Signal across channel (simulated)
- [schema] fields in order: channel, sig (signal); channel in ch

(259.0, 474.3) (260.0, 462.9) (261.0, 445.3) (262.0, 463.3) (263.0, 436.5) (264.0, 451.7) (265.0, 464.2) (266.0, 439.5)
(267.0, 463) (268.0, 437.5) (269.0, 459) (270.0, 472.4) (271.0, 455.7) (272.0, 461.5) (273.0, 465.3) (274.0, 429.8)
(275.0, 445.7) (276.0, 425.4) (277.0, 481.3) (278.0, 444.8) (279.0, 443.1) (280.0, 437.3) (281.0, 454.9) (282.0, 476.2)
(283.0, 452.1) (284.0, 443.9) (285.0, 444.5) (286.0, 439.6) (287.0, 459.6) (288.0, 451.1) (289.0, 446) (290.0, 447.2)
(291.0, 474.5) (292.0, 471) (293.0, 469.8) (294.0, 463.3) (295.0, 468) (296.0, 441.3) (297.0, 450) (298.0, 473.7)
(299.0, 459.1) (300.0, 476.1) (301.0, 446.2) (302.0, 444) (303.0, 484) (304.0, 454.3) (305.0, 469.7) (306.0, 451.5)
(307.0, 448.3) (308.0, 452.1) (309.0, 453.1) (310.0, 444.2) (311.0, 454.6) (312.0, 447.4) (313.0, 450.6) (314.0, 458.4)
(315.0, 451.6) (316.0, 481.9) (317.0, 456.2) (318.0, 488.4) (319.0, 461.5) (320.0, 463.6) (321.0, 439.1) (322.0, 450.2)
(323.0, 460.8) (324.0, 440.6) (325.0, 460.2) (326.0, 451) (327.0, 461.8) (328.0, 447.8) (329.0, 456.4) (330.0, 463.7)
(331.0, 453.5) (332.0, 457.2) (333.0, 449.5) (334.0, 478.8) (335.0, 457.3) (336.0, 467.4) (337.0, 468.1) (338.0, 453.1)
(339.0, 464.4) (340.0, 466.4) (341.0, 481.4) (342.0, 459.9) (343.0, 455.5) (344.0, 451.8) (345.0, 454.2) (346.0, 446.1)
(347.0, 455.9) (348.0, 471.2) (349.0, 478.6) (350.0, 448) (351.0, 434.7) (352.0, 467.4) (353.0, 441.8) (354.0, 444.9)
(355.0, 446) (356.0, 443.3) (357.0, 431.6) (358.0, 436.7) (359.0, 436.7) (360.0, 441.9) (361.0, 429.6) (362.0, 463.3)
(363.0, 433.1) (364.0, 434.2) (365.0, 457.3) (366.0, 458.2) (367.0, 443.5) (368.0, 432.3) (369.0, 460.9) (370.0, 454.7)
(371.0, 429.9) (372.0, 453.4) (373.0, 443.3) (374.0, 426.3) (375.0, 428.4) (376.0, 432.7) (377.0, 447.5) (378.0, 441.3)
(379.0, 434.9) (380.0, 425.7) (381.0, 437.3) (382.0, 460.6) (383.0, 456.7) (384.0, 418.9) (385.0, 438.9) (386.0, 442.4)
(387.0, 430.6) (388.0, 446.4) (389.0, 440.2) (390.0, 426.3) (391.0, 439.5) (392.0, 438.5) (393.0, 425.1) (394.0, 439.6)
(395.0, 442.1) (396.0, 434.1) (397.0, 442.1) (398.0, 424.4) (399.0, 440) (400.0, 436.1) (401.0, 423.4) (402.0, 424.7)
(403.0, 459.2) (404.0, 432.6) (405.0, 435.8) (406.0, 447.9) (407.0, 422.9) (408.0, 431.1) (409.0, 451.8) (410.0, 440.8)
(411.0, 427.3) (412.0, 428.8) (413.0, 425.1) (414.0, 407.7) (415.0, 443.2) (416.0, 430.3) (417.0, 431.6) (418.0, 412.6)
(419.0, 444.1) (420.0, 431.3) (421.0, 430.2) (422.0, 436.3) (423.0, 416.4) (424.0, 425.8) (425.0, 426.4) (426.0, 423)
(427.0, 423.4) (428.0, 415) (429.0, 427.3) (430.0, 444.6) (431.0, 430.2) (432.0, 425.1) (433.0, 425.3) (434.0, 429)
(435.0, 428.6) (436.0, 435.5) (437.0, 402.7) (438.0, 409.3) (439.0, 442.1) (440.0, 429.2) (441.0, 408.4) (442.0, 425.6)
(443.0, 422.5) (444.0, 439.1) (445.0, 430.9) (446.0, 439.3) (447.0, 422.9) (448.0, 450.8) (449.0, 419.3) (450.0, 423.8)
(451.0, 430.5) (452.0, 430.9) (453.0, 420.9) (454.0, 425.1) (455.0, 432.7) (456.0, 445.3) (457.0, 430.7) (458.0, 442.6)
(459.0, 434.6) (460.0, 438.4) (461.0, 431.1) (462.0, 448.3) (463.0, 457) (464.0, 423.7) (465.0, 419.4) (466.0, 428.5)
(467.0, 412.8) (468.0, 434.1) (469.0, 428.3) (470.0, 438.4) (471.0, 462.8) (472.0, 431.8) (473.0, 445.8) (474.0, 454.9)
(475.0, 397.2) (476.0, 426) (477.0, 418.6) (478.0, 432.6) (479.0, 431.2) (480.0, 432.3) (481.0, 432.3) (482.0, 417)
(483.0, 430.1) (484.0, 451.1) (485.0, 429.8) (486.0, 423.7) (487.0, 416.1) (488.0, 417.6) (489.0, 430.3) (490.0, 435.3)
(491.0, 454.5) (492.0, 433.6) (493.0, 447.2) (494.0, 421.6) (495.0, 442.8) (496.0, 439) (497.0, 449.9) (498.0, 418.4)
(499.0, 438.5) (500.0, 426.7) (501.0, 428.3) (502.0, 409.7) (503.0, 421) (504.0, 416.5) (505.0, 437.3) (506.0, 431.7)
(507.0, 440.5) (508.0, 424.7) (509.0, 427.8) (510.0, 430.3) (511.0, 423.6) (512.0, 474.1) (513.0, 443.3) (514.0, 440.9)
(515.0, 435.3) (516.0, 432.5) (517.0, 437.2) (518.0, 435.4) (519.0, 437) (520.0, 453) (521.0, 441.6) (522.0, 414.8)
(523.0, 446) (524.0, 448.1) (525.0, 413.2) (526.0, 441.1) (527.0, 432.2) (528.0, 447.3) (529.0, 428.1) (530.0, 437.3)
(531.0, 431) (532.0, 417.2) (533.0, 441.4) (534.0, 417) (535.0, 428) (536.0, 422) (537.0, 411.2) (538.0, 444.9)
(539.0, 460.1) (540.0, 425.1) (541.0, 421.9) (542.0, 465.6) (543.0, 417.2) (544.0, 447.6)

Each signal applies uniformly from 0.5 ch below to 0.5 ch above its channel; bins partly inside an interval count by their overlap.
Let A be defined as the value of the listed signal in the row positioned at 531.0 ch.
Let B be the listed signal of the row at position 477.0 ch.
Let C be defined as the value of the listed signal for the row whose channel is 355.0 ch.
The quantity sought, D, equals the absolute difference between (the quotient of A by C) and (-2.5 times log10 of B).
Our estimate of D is 7.52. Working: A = 431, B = 418.6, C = 446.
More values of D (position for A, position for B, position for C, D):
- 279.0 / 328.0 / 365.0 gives 7.60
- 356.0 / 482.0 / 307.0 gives 7.54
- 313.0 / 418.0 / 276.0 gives 7.60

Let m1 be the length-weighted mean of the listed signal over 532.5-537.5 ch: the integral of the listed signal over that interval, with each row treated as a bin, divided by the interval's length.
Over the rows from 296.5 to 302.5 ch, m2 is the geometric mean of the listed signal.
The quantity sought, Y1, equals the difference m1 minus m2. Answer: -34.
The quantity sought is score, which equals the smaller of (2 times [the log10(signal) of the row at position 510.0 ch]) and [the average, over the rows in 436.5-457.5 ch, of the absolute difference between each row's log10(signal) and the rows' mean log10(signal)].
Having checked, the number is 0.0094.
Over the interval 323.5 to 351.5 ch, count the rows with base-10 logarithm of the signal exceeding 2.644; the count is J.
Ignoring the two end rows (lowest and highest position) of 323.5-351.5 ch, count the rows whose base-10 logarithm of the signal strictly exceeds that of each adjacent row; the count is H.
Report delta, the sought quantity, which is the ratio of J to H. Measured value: 3.0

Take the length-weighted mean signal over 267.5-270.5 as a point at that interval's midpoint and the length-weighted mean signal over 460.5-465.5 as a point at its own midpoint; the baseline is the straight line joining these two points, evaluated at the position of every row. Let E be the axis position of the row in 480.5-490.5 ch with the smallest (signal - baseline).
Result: 487.0 ch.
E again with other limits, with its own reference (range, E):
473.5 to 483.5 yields 475.0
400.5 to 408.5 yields 401.0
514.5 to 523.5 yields 522.0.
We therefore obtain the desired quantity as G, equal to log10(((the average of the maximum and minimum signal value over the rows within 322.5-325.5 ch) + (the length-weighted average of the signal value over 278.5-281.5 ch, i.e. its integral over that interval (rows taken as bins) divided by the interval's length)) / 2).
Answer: 2.65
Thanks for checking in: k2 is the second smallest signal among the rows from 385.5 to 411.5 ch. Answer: 423.4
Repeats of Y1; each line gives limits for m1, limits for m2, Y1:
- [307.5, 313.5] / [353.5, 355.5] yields 5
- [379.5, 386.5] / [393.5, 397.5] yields 1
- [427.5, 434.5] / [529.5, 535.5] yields 0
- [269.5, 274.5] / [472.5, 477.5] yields 29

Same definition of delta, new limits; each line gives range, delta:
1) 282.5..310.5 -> 3.0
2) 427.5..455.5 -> 0.3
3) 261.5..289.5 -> 2.3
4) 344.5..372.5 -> 2.7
